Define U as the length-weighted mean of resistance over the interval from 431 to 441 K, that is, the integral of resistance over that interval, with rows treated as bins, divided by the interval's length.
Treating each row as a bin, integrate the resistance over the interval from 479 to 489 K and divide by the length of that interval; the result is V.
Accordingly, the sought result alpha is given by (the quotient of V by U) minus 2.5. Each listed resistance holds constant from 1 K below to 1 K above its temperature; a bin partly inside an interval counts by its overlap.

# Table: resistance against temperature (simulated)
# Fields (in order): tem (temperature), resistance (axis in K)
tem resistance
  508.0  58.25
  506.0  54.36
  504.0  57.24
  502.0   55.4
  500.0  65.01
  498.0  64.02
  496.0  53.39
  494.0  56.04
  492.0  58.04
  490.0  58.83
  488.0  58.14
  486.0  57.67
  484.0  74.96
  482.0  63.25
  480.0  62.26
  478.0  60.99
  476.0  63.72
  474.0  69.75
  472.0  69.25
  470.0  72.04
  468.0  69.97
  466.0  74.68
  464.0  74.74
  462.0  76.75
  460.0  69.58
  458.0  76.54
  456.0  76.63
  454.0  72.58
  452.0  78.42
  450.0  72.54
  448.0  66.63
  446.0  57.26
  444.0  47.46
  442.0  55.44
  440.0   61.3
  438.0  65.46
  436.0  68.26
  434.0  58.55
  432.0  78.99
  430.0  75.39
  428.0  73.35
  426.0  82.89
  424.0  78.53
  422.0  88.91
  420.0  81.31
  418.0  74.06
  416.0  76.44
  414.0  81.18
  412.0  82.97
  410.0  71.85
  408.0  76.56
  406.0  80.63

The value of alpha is -1.55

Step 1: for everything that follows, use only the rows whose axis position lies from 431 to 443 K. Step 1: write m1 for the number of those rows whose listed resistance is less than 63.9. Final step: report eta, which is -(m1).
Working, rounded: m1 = 3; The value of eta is -3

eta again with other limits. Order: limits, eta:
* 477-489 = -5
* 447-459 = 0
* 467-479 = -2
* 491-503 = -4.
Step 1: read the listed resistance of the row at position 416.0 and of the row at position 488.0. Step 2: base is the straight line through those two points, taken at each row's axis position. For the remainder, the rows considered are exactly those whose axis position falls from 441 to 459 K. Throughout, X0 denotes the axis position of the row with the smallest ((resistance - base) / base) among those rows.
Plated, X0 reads 444.0 K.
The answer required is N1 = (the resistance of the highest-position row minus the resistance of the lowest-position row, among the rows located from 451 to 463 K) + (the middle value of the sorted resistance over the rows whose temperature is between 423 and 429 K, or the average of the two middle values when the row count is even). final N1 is 77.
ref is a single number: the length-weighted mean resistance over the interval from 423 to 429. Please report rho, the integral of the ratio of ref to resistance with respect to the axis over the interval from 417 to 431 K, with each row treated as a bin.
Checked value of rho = 14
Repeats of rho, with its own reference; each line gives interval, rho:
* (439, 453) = 18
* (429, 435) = 7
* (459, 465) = 6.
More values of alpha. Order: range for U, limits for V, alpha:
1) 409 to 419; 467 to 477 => -1.61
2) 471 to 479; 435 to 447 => -1.60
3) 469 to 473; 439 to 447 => -1.72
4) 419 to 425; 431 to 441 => -1.70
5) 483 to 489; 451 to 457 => -1.31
